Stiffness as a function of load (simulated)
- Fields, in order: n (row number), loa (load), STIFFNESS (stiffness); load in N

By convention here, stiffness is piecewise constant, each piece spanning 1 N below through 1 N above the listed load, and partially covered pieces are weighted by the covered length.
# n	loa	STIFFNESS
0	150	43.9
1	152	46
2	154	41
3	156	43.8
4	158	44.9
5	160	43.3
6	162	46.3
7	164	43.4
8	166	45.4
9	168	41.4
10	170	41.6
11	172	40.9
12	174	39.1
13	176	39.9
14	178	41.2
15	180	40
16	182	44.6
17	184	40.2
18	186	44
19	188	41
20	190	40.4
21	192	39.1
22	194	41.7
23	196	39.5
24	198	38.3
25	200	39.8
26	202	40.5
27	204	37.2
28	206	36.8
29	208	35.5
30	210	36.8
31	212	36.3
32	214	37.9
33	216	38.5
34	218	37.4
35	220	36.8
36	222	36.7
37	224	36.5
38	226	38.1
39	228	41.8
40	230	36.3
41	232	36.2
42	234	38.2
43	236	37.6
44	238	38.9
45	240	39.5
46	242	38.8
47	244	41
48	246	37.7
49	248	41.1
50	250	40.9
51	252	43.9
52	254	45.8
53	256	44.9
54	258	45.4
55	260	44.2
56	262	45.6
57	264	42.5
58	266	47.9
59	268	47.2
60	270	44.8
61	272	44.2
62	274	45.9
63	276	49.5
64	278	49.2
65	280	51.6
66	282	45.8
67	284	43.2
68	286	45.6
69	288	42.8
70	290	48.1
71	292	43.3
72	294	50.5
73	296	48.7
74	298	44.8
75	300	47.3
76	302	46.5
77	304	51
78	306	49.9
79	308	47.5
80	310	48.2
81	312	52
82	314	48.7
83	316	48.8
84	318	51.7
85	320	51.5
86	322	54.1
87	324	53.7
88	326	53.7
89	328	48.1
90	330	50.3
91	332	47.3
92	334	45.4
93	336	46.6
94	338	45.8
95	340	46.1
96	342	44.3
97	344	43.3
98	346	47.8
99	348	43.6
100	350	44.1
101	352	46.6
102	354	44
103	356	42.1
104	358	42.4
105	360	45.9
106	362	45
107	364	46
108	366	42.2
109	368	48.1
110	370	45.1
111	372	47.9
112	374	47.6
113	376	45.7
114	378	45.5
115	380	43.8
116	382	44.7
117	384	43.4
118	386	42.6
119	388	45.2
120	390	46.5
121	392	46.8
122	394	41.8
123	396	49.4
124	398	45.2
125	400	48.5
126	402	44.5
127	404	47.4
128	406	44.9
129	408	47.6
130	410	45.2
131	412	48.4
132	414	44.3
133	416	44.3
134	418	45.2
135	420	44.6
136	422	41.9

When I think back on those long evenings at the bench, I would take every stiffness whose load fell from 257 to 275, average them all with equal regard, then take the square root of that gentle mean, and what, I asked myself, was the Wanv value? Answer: 6.73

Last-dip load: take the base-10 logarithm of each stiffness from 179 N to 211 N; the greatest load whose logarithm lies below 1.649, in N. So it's 210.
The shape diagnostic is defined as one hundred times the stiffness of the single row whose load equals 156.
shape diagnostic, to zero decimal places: 4380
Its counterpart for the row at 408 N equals 4760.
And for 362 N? 4500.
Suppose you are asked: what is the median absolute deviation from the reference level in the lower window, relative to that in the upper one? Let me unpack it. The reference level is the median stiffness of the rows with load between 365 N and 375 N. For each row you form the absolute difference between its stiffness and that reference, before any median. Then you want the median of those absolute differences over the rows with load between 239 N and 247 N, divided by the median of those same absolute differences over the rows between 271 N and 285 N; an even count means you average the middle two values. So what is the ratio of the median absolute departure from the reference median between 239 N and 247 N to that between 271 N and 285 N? 4.4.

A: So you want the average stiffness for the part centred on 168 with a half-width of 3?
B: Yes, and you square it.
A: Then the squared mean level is 1832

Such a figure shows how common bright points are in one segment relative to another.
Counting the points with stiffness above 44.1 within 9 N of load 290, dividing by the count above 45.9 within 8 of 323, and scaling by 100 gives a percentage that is 75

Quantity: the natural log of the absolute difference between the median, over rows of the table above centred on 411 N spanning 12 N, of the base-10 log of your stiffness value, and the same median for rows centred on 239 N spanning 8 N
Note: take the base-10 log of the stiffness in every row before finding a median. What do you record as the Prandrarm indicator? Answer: -2.7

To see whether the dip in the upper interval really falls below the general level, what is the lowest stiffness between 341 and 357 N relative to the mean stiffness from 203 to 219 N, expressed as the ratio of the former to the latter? 1.14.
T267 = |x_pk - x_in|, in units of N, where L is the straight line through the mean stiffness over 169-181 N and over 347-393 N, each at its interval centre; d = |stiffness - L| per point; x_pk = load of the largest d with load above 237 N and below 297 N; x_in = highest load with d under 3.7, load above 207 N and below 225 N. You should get 64 N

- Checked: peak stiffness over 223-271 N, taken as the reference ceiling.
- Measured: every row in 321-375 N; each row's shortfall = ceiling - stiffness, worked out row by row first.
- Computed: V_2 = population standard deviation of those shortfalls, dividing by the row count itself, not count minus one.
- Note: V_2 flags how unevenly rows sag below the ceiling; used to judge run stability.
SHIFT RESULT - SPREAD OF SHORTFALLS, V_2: 3.2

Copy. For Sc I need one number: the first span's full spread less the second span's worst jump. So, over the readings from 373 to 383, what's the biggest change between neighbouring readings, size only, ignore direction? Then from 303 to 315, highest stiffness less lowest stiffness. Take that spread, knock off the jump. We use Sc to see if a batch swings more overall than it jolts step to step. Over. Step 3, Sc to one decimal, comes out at 2.6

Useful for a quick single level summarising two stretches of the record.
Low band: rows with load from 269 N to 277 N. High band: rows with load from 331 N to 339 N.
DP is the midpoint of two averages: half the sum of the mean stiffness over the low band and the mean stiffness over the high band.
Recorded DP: 46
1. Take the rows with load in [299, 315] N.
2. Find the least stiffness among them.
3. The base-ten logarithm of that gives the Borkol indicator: 1.67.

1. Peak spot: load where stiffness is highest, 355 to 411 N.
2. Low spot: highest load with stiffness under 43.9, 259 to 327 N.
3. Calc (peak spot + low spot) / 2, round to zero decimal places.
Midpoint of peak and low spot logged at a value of 344 N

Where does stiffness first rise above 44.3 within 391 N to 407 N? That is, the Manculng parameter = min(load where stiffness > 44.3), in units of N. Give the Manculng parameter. 392 N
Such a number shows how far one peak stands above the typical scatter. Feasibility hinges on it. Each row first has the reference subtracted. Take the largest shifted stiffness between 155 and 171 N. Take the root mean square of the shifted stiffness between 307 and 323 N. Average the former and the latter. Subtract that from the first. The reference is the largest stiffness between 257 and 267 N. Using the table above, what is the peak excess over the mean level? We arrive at -2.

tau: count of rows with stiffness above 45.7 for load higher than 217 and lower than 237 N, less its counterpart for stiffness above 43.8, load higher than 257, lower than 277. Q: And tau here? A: -9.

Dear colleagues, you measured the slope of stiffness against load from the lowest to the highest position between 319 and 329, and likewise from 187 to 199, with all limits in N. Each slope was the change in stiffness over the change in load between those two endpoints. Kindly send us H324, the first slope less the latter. -0.2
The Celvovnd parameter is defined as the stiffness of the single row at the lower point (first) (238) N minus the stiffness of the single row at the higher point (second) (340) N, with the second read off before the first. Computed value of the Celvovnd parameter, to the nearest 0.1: -7.2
